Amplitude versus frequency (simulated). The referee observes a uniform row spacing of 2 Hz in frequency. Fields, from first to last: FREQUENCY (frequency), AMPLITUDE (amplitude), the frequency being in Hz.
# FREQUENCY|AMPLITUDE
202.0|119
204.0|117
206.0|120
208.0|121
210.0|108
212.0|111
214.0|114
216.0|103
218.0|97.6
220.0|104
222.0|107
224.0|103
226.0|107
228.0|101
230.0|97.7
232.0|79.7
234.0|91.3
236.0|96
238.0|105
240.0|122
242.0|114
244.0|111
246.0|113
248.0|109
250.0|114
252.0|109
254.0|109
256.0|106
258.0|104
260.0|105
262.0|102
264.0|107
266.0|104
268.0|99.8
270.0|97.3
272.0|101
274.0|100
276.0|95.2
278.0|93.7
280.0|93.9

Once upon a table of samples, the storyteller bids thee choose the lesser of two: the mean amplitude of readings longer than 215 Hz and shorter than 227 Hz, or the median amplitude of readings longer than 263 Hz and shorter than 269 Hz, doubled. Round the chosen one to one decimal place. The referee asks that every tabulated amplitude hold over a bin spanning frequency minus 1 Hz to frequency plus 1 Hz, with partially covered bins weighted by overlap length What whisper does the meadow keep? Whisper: 103.6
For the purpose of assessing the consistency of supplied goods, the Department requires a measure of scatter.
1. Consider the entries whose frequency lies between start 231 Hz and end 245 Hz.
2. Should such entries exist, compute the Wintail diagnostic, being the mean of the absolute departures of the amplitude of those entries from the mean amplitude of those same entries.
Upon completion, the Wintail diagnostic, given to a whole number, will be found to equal 12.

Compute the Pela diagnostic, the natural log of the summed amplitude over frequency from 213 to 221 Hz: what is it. 6.04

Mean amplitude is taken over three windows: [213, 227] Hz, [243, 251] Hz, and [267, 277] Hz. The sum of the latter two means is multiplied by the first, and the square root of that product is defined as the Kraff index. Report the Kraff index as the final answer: 149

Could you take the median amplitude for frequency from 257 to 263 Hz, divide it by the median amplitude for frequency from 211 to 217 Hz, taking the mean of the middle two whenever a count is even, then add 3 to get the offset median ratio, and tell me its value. 3.94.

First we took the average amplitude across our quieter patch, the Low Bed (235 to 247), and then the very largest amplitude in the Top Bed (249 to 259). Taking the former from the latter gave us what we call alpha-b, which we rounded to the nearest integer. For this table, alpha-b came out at 4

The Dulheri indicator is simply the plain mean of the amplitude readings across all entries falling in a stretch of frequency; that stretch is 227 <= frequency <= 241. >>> 99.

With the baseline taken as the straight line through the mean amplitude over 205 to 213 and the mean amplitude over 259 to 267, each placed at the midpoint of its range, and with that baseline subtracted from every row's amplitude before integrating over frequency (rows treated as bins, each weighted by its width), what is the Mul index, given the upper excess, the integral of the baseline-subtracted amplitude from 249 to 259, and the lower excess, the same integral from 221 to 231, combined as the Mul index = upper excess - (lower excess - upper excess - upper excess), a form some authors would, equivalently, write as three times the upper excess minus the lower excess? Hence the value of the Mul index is 150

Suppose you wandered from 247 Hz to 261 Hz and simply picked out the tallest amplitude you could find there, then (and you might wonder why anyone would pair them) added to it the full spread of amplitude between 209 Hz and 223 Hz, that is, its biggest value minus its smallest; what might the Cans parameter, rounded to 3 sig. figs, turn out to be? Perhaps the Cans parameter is 130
